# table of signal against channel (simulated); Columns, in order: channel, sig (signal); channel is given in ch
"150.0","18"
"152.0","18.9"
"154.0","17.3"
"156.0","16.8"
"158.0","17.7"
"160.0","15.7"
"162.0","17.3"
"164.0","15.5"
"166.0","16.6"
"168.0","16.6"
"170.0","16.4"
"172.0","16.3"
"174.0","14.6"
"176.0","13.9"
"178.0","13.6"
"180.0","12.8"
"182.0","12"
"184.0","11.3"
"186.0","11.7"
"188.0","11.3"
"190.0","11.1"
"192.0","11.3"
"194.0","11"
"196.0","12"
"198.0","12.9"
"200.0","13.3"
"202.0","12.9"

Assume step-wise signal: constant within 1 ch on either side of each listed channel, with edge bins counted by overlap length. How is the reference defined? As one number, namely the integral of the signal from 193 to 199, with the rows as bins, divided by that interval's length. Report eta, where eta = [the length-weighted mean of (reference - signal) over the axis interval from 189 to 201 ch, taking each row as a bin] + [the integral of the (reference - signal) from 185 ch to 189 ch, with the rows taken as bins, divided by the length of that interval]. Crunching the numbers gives 0.5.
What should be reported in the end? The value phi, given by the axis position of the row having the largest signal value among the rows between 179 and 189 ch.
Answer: 180.0 ch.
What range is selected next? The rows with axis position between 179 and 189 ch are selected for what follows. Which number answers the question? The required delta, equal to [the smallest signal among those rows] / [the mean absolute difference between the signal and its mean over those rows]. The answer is 24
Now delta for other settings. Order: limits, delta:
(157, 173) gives 29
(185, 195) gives 60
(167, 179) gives 11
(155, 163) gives 25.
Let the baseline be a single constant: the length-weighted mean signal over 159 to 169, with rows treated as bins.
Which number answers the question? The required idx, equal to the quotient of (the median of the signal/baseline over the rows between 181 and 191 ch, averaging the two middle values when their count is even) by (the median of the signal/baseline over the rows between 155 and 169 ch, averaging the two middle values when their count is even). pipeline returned 0.68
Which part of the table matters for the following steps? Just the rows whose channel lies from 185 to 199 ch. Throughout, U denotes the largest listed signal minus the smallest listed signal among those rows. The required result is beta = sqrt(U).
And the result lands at 1.38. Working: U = 1.90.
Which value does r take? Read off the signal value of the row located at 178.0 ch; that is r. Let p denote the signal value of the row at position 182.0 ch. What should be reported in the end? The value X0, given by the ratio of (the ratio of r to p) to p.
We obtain 0.09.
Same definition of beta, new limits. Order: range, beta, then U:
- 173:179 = 1.00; 1.00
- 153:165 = 1.48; 2.20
